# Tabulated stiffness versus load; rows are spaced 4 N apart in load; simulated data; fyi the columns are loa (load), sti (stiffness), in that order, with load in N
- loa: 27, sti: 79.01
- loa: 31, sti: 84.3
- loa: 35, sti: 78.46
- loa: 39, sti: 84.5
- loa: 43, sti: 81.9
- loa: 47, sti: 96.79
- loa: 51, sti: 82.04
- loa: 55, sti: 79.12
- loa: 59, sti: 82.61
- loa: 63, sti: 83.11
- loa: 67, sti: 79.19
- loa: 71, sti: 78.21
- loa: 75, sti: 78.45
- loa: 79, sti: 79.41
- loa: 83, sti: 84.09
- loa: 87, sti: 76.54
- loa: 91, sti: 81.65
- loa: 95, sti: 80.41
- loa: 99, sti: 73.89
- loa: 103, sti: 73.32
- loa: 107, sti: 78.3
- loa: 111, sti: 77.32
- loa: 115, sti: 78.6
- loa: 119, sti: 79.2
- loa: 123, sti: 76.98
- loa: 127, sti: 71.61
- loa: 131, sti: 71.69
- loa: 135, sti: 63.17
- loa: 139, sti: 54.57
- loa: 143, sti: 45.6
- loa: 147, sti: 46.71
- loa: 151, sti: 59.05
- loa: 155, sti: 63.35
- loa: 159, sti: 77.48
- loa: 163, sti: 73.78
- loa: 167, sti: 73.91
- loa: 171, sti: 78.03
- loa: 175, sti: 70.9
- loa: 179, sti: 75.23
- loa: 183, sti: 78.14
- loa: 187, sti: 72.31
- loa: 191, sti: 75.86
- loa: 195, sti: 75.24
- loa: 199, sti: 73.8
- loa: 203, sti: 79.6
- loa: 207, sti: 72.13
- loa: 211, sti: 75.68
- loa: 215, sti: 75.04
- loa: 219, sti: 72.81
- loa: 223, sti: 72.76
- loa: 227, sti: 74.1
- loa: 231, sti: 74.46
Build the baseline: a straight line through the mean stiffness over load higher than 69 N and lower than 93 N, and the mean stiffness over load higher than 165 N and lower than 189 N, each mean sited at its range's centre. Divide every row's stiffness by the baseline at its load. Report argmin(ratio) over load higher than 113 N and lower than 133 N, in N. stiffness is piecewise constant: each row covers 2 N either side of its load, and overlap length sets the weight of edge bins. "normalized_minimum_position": 127 N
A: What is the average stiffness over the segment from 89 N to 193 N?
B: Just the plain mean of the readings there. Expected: 71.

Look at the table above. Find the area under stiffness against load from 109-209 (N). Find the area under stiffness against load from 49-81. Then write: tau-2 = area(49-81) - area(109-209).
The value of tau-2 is -4488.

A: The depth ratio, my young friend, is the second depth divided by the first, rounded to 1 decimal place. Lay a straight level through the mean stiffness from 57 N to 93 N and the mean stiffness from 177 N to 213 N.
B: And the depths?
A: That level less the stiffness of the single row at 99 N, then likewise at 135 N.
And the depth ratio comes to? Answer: 2.7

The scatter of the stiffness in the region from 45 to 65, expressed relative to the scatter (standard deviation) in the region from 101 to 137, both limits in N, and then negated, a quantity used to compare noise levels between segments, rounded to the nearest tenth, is -1.3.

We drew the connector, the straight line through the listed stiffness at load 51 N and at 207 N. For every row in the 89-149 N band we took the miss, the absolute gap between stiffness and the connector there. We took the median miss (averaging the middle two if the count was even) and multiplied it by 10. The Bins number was 51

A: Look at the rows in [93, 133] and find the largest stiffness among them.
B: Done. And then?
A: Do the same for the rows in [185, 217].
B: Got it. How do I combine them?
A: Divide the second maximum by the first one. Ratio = 0.99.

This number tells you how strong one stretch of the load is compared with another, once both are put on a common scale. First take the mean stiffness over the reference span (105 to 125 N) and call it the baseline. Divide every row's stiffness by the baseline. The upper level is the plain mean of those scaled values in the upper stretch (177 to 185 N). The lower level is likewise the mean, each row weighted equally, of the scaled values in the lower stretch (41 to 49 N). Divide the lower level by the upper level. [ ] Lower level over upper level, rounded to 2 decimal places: 1.17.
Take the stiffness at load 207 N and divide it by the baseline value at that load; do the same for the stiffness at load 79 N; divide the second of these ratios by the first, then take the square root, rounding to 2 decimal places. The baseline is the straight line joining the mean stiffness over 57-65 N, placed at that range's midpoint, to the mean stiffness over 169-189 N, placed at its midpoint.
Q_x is 0.99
